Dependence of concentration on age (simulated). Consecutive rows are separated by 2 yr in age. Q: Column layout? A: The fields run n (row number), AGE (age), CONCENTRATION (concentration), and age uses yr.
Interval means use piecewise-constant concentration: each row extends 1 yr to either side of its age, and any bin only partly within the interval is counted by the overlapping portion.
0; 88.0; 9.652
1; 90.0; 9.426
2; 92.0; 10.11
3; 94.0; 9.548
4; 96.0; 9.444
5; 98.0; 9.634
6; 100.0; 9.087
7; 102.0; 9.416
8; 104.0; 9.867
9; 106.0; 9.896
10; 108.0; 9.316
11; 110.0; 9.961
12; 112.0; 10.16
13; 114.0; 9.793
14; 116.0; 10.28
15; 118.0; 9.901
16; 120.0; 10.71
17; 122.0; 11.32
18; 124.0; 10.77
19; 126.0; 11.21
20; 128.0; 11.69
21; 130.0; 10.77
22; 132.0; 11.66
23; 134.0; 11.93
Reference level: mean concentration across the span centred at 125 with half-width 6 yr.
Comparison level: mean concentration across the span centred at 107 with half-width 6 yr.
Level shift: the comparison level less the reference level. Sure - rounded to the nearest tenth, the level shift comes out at -1.3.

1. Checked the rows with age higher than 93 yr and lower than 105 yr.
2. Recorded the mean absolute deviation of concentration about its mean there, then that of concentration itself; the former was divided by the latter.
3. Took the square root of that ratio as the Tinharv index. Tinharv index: 0.139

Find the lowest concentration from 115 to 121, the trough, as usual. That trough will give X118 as 9.901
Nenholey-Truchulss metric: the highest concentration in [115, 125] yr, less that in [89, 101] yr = 1.2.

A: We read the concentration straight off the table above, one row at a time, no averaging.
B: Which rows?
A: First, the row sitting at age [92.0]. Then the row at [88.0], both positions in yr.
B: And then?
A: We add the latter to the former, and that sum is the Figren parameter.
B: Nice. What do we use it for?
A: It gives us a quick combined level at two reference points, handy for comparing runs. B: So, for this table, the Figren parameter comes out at 19.8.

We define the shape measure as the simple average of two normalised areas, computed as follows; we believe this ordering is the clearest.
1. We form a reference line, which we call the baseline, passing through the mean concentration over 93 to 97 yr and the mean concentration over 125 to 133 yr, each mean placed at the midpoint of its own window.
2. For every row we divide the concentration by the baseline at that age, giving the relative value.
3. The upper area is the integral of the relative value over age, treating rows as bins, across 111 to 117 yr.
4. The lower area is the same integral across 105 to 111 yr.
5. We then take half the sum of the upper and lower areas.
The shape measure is 5.7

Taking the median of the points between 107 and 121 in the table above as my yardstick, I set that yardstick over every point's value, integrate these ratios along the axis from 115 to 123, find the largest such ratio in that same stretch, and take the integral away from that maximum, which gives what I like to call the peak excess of -7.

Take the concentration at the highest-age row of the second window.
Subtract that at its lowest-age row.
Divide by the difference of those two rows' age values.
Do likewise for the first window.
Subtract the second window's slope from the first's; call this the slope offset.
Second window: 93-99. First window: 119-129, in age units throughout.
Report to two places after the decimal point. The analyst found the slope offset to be 0.10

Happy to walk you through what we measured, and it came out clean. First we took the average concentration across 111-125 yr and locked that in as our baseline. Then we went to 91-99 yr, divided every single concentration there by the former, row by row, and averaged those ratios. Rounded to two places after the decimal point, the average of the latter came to 0.93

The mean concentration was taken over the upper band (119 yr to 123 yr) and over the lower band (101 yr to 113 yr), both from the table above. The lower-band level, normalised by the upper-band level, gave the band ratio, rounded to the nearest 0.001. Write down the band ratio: 0.887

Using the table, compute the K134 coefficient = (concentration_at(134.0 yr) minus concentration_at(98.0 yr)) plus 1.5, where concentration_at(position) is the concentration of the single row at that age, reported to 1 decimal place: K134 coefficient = 3.8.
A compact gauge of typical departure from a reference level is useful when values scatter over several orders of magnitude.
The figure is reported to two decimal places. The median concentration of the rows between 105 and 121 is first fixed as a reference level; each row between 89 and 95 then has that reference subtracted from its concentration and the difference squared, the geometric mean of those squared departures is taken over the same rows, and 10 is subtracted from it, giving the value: -9.89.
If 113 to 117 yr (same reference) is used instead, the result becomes -9.95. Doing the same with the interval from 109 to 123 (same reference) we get -9.96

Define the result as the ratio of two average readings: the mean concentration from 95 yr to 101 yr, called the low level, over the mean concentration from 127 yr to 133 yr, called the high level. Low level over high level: 0.83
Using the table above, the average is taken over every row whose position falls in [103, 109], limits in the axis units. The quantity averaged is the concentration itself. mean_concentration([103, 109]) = 9.7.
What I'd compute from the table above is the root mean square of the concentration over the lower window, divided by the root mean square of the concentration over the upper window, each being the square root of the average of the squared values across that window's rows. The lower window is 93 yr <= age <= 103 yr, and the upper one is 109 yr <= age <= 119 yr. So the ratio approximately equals 0.94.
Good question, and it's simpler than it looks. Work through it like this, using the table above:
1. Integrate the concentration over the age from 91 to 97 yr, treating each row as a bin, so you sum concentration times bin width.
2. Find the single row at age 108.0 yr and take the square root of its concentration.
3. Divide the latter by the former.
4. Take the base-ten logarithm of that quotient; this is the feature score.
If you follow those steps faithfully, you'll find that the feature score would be -1.3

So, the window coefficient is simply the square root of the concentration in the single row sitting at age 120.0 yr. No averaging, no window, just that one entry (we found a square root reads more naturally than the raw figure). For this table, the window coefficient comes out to 3.27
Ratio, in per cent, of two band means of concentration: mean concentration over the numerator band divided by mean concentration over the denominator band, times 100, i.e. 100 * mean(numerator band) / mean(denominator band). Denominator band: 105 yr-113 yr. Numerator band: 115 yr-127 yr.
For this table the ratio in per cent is 109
